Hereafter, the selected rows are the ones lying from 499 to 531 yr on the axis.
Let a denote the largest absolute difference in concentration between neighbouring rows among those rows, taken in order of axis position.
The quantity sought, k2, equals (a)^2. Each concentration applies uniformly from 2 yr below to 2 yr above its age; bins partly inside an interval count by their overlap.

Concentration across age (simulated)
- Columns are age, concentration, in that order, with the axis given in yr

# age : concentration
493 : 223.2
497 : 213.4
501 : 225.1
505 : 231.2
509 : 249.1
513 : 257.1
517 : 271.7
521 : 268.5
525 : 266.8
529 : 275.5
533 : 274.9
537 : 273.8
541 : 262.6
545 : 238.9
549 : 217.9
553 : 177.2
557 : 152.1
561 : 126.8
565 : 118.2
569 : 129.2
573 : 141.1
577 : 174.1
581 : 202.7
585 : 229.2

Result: 320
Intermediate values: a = 18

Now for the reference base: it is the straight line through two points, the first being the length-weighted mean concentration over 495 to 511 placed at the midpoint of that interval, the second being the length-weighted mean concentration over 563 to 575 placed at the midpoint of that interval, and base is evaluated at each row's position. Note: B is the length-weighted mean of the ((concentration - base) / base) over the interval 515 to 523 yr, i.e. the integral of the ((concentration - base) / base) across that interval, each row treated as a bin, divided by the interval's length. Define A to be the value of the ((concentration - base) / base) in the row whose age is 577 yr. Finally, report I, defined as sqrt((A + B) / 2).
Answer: 0.63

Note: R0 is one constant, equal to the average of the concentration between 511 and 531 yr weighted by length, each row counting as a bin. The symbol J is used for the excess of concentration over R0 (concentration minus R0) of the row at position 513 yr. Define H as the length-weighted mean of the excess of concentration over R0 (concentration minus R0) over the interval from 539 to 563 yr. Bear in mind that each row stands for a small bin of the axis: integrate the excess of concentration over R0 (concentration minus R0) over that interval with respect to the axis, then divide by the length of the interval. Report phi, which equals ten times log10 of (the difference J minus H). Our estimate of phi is 17.9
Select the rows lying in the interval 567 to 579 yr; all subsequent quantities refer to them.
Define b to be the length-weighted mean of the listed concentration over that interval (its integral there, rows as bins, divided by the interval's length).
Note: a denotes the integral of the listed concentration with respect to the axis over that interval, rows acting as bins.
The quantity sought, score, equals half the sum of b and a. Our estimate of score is 963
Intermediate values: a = 1778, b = 148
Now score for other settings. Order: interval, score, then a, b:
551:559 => 741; 1317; 165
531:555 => 3011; 5781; 241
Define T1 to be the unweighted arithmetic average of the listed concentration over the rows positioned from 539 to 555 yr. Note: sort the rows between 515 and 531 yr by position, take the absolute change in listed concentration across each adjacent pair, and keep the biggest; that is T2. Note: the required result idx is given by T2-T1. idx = -215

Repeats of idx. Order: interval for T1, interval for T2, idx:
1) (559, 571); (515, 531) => -116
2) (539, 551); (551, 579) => -207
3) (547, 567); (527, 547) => -135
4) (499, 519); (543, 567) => -206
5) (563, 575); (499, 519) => -112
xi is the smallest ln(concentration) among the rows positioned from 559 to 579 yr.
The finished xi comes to 4.8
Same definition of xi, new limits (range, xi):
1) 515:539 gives 5.6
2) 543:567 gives 4.8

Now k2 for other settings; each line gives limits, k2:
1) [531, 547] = 562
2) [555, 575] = 640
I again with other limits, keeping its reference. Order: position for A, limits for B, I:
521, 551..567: 0.40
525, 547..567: 0.46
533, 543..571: 0.55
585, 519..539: 0.90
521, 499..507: 0.40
